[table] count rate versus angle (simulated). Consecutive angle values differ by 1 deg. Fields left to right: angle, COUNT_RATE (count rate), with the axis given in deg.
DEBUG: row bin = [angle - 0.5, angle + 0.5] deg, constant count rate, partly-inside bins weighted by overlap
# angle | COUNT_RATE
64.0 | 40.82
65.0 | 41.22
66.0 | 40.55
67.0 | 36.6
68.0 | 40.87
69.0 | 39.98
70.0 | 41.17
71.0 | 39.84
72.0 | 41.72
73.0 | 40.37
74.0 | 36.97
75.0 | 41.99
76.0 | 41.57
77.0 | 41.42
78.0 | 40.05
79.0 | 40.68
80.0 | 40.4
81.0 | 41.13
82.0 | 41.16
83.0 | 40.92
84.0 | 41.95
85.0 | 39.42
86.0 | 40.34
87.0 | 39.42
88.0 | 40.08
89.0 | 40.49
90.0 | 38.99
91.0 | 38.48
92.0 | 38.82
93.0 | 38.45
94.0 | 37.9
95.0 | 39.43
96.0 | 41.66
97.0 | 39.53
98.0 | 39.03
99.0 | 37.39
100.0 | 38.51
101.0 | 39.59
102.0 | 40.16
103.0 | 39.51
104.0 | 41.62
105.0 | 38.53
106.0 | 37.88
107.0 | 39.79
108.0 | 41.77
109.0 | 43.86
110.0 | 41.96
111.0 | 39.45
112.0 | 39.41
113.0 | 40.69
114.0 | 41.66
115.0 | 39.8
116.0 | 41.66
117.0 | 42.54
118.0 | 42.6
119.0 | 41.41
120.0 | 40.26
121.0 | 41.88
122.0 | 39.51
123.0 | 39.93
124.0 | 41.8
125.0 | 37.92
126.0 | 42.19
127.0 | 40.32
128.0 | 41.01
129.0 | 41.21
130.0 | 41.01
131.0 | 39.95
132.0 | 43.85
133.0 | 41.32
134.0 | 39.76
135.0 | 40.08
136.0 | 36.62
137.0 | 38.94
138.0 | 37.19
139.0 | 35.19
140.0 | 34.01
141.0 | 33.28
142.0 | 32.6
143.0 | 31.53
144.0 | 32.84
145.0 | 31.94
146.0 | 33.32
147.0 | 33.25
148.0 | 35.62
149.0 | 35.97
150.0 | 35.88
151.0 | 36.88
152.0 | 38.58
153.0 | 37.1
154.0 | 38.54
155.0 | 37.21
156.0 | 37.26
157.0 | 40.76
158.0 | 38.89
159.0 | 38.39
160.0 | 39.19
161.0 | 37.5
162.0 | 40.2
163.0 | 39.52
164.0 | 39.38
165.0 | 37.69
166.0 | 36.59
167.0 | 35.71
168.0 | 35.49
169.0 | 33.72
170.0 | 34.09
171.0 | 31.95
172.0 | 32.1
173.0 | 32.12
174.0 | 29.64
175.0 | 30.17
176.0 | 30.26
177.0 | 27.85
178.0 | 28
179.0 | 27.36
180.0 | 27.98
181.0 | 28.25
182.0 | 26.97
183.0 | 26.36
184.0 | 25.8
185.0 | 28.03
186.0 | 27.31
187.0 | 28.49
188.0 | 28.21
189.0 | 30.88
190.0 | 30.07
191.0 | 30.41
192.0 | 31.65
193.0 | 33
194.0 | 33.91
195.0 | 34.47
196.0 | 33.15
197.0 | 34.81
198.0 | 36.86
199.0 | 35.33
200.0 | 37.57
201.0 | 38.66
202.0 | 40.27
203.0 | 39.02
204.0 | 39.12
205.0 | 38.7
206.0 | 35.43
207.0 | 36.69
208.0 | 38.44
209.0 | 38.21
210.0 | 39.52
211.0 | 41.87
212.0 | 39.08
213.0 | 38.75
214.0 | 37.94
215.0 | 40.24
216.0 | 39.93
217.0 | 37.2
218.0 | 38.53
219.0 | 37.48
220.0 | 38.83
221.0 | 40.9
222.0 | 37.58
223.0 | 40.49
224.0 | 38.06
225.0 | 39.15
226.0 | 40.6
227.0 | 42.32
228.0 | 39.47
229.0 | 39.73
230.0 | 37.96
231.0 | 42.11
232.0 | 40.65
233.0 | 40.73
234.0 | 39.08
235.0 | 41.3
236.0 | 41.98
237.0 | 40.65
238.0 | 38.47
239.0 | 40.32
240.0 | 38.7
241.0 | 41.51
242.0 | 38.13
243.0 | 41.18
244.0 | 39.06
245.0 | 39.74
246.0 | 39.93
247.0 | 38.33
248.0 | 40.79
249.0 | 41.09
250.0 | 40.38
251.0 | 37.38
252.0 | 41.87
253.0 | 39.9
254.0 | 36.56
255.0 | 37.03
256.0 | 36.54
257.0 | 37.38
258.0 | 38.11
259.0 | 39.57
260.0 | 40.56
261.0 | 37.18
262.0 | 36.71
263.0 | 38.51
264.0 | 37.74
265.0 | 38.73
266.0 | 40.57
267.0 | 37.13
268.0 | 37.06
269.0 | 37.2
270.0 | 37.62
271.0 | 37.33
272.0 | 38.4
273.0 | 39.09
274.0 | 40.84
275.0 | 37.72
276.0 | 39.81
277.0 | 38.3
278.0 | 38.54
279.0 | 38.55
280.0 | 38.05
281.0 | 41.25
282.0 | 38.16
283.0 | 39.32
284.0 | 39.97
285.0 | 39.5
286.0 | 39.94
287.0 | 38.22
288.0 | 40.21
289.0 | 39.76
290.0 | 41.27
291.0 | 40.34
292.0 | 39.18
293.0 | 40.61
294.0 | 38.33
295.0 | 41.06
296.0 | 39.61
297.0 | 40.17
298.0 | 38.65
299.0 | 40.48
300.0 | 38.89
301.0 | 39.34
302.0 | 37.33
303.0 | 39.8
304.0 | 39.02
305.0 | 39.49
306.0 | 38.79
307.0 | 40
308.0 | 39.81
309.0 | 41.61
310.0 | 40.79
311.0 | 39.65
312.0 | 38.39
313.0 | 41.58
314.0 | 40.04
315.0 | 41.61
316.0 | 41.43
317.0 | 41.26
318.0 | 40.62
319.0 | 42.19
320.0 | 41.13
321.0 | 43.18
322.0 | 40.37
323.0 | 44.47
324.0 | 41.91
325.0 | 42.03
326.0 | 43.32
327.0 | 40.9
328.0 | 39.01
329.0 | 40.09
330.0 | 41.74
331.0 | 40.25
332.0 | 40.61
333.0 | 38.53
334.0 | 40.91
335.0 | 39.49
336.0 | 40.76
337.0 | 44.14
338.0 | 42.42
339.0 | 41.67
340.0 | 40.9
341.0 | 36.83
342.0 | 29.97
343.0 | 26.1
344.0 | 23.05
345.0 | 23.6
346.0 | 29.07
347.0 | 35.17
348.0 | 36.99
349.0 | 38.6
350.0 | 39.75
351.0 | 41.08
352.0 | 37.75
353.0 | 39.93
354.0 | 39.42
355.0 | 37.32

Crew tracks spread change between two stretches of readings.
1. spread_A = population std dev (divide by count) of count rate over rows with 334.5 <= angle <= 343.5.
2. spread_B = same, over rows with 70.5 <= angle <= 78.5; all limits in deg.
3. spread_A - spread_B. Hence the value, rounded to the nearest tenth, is 4.2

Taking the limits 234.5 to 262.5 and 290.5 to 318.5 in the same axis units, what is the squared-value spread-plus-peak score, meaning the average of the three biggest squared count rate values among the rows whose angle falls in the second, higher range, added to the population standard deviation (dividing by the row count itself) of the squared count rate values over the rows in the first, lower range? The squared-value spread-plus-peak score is 1865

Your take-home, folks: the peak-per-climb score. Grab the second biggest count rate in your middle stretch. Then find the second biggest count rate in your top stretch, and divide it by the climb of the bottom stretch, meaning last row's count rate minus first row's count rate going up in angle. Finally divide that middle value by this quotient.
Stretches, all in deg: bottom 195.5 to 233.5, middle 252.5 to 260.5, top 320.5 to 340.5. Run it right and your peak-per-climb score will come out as 7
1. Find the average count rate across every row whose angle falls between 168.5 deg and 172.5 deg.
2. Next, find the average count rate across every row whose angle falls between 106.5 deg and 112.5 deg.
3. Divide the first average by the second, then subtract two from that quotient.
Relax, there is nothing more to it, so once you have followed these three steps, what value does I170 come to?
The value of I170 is -1.20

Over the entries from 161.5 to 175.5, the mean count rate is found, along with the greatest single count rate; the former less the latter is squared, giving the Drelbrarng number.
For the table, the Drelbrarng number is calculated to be 28.3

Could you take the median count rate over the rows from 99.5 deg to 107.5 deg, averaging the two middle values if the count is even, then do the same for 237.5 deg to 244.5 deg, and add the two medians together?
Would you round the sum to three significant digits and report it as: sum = 78.6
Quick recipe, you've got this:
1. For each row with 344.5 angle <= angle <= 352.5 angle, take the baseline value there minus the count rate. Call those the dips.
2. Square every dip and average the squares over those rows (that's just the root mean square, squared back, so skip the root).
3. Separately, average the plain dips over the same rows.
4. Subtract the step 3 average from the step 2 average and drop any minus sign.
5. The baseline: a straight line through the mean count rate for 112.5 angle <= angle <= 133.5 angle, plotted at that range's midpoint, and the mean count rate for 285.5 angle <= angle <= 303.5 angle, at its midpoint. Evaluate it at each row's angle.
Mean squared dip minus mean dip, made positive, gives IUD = 43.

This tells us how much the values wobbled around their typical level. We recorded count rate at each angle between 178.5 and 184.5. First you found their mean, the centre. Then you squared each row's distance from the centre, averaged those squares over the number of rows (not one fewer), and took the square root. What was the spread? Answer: 0.9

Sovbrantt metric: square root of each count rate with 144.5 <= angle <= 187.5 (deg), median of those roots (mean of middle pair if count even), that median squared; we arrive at 34.1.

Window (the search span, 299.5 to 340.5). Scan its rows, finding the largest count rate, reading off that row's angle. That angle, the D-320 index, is 323.0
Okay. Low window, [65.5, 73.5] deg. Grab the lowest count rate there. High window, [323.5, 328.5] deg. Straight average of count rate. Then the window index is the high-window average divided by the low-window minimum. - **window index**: 1.13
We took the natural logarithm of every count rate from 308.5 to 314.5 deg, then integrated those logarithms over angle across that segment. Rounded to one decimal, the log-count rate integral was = 22.2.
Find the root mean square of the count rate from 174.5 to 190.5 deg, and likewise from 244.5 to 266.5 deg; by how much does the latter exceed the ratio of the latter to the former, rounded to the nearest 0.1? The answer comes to 37.5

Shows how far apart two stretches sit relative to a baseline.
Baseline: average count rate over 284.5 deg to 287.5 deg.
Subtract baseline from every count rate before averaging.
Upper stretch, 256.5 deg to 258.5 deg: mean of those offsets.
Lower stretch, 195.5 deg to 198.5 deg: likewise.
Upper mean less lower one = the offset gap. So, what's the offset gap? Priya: 2.8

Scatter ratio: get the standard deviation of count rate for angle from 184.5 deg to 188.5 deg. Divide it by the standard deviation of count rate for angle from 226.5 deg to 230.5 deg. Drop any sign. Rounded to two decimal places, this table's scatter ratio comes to 0.28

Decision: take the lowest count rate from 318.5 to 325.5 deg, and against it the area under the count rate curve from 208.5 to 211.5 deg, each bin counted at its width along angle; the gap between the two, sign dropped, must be 79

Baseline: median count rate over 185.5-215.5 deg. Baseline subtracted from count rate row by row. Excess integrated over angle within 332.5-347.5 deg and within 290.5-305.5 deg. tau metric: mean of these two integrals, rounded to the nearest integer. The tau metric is 11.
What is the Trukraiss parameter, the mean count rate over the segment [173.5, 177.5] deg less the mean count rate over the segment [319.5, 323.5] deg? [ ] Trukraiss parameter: -13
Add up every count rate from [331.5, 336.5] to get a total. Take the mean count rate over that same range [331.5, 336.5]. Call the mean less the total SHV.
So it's -160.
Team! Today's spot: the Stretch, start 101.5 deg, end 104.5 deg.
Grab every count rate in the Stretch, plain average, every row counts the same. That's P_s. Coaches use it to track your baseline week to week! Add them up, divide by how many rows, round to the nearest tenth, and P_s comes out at 40.4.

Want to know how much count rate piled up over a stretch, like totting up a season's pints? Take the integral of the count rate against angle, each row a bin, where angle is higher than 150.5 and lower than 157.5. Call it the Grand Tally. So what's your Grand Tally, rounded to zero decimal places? 266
